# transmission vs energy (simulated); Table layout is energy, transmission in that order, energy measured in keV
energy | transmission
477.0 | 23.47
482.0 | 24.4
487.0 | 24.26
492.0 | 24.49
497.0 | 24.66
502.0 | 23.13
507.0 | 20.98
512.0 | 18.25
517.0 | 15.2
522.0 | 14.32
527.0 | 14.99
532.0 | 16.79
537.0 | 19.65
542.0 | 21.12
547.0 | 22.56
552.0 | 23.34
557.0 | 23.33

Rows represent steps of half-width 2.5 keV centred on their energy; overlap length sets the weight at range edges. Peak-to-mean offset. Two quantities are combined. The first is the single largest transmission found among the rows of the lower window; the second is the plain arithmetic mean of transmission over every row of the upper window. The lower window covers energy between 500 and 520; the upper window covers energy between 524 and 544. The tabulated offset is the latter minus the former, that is -5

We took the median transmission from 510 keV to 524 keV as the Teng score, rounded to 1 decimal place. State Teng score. 15.2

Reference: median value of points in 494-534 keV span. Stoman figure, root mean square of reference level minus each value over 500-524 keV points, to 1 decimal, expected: 3.5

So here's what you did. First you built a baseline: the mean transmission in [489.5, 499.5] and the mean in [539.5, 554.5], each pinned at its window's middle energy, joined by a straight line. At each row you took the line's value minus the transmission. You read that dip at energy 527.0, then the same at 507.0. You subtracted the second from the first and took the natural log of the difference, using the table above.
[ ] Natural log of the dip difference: 1.6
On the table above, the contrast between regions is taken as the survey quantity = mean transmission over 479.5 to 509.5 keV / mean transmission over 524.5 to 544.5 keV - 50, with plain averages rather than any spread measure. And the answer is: -48.7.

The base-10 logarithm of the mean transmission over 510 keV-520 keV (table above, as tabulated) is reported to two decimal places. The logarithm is 1.22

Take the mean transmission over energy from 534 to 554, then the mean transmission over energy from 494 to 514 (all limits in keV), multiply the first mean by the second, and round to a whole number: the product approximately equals 471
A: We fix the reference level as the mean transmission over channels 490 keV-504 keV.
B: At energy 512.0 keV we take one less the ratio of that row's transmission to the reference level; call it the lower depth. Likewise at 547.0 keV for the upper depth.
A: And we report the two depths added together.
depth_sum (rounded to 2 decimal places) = 0.31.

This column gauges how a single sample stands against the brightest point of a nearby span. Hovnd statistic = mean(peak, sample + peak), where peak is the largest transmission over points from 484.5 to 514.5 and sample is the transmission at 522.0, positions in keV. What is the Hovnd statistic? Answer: 32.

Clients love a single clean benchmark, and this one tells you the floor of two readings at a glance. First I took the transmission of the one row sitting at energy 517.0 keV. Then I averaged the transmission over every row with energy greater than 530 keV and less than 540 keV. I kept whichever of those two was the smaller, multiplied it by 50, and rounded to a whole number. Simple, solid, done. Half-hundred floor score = 760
